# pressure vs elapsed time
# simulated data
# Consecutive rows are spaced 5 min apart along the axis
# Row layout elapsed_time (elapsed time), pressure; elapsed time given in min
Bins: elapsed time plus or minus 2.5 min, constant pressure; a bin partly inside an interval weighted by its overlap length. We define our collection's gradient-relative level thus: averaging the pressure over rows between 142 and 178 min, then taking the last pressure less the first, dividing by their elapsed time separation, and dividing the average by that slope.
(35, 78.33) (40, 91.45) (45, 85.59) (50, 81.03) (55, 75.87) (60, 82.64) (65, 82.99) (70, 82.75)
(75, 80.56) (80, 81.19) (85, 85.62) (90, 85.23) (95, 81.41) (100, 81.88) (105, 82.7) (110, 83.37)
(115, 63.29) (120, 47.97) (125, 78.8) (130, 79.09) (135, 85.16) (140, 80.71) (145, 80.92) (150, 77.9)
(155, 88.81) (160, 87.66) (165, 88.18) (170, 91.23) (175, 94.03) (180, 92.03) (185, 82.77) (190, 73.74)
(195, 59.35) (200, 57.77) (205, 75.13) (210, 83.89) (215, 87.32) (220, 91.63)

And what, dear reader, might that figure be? 199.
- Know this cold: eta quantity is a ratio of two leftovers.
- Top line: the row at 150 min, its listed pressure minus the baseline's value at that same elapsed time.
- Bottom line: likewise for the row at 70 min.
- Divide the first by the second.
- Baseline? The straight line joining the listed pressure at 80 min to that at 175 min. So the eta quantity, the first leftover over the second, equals -4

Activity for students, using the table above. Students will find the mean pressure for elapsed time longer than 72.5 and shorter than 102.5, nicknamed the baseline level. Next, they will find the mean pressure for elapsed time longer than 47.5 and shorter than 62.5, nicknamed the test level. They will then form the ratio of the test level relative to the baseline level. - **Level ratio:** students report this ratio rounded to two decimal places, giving 0.97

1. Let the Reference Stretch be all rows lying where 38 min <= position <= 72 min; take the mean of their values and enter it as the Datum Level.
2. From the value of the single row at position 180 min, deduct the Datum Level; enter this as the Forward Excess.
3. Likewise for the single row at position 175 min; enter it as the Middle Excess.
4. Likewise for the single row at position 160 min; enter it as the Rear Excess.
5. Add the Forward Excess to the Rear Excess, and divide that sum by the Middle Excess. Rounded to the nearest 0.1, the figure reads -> 1.2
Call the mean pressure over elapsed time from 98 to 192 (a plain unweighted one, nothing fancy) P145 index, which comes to 81.1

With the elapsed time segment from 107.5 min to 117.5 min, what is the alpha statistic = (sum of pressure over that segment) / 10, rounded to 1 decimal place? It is 14.7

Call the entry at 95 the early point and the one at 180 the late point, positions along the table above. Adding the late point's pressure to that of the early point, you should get 173.4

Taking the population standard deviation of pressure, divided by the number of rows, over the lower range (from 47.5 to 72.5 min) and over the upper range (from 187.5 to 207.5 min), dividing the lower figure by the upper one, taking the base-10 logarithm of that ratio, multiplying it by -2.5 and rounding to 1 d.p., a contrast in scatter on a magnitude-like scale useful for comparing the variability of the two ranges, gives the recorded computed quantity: 1.2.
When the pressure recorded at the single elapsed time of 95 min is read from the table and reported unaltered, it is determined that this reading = 81.41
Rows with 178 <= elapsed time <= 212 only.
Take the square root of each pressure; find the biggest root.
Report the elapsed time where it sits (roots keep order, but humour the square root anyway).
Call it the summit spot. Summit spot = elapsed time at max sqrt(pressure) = 180 min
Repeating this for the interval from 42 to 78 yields 45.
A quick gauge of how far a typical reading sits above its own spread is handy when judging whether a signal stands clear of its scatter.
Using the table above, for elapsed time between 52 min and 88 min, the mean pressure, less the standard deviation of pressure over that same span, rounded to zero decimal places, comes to 79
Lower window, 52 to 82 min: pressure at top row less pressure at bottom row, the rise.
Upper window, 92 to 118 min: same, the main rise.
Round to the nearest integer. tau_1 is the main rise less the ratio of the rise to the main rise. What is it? -18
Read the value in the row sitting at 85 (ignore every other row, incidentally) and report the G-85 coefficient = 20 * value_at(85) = 1712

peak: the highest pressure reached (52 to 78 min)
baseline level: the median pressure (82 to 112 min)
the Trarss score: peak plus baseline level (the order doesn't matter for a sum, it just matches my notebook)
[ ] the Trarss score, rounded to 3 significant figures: 166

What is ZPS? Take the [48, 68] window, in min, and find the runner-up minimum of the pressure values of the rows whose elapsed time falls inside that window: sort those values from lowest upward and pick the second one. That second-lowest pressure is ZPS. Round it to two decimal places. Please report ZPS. 81.03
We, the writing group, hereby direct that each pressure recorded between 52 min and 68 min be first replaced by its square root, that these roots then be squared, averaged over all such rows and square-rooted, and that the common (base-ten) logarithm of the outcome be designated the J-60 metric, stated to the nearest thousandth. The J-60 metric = 0.953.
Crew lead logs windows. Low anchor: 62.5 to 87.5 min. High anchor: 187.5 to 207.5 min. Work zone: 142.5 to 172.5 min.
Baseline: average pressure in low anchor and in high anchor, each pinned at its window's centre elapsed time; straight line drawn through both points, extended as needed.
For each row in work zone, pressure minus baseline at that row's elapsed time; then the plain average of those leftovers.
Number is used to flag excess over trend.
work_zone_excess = 14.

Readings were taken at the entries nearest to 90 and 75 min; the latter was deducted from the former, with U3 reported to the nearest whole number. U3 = 5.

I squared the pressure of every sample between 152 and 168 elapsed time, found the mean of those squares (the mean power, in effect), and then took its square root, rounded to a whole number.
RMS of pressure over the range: 88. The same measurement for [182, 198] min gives 73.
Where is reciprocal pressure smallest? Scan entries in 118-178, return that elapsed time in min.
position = 175 min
